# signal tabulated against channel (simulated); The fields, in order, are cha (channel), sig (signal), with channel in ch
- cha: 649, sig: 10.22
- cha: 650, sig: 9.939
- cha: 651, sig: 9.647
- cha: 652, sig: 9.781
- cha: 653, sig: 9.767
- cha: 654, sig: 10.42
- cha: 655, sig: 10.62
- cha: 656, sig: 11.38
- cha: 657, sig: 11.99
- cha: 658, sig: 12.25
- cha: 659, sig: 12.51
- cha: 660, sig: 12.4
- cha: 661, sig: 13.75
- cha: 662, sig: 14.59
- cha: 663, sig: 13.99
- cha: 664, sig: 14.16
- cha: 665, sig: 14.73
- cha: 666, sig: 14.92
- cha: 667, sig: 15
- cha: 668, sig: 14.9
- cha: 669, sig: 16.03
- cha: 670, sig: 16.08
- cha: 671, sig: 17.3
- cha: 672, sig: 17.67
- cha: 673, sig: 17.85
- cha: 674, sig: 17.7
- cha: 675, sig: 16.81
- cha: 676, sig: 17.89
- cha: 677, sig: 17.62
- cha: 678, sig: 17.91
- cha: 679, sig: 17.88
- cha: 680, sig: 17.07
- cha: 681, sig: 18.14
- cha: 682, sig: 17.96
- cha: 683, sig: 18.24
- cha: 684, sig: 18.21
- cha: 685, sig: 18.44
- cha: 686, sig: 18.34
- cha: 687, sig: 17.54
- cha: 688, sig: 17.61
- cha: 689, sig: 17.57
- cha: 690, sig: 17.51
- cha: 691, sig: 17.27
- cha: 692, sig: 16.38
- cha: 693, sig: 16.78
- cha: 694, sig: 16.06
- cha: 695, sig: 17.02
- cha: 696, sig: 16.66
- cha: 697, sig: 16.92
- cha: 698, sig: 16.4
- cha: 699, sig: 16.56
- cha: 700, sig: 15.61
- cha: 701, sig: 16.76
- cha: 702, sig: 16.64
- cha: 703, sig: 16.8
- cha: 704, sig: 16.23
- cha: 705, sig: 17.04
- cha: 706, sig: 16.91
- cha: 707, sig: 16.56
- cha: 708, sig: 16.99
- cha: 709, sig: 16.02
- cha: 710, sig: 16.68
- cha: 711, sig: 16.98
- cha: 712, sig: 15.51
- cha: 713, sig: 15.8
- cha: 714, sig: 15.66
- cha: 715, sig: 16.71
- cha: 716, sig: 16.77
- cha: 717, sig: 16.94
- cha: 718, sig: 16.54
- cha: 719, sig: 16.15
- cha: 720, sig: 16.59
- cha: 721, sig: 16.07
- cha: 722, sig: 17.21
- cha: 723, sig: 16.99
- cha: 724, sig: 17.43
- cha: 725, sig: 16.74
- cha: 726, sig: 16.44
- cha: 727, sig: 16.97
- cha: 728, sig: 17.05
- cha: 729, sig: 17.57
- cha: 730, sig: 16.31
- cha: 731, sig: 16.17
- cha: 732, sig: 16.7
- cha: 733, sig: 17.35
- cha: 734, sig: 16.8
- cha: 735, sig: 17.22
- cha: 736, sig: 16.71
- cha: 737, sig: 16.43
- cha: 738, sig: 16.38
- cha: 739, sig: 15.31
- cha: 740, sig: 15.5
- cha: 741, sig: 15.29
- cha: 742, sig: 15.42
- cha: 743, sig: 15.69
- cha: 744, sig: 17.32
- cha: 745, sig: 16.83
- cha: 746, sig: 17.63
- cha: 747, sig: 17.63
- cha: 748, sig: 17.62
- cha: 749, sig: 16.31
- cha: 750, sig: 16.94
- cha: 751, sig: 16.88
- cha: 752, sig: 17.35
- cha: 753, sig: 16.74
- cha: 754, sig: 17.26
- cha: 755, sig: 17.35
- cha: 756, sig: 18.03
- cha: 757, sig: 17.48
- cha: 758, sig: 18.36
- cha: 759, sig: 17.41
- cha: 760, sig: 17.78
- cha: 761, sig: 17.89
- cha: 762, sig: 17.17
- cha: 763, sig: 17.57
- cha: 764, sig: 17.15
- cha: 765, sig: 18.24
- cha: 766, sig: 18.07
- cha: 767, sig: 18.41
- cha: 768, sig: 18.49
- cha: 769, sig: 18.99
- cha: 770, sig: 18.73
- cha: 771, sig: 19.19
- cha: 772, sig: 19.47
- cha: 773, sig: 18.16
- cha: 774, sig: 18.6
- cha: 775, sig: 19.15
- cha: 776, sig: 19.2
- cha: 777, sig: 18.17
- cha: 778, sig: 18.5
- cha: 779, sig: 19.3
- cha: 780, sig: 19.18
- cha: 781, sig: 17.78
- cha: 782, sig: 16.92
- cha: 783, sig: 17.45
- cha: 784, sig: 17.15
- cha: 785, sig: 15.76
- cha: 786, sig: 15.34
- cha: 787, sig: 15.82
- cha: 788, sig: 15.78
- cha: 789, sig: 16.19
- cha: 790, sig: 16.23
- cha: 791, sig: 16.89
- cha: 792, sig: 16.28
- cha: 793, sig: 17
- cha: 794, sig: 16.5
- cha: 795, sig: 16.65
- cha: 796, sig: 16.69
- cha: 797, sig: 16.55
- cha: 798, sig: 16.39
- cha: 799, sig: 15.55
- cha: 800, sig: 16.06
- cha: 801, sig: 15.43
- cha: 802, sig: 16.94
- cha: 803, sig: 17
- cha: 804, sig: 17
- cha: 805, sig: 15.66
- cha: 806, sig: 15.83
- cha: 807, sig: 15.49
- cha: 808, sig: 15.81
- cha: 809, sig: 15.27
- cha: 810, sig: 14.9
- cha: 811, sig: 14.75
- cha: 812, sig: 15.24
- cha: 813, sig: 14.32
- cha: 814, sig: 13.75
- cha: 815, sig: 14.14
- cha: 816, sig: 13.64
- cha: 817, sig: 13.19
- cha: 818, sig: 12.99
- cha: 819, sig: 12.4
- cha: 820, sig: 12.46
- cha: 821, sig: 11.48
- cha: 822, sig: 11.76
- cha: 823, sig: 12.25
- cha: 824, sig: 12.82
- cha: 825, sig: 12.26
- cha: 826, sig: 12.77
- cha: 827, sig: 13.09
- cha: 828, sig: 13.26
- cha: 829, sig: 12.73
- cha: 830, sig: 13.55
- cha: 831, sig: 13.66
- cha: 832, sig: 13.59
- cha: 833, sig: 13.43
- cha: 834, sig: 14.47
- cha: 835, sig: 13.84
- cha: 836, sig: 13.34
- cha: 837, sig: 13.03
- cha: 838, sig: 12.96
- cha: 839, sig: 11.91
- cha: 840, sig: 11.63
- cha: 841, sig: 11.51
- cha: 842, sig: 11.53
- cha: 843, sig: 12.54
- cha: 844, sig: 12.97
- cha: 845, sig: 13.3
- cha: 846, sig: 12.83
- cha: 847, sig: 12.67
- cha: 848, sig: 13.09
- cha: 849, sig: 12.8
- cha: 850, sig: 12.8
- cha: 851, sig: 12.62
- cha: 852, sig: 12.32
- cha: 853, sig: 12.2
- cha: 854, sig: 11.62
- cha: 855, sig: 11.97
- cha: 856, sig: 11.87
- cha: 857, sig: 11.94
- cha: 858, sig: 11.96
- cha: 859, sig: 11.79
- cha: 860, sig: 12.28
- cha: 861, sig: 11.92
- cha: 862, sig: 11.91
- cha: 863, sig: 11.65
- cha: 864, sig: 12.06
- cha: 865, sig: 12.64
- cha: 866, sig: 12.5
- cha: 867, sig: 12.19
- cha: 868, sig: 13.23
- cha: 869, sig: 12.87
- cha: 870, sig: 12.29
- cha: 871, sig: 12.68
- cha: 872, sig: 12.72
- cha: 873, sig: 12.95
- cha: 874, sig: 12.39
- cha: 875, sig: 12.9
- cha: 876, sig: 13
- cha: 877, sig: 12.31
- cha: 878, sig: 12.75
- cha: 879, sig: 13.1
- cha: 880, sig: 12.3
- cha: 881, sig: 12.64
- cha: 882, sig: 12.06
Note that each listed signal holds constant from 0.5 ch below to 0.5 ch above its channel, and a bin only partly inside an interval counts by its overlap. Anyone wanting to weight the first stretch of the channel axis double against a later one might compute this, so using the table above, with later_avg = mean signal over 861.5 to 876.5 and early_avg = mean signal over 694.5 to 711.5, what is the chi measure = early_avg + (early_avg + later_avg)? 46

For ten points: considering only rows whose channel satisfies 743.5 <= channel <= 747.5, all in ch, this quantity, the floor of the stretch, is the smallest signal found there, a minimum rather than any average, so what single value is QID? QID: 16.83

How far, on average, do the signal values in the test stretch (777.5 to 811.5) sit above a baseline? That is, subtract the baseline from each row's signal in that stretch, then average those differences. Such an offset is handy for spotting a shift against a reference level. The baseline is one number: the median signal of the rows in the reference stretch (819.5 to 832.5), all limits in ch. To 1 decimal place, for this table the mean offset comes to 3.7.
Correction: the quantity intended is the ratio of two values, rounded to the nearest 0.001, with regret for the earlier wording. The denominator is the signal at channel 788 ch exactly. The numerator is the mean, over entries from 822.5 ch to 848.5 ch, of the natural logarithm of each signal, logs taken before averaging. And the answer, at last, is 0.162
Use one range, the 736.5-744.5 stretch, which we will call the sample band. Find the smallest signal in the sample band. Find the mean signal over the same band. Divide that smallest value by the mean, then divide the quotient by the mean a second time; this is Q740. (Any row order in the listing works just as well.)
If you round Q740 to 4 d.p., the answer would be 0.0603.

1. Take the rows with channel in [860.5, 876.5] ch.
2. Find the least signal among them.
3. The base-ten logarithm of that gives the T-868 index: 1.07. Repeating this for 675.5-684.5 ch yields 1.23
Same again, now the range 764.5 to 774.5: 1.26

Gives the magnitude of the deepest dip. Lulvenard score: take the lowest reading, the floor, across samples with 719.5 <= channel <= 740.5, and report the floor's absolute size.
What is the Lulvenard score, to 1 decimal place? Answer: 15.3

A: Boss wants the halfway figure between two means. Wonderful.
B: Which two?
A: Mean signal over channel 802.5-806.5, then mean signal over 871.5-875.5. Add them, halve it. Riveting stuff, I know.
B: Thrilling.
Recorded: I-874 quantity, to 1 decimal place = 14.6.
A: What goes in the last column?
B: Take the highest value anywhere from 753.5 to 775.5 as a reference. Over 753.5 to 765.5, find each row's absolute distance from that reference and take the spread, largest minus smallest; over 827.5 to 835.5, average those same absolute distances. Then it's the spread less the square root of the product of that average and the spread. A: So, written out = -1.5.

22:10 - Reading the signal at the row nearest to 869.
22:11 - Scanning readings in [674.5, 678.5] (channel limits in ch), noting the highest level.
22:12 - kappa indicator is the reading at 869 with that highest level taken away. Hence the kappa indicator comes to -5.0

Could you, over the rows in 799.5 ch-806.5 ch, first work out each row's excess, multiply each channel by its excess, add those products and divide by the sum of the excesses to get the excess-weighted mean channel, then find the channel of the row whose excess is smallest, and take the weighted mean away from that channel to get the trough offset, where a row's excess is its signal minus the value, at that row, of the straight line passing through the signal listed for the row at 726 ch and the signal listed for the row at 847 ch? -2.0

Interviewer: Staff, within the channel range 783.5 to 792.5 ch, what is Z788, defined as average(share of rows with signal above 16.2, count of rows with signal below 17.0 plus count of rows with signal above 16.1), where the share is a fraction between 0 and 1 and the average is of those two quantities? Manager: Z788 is 6.72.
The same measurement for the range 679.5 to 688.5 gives 5.00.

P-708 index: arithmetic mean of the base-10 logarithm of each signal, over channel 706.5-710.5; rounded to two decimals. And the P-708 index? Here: 1.22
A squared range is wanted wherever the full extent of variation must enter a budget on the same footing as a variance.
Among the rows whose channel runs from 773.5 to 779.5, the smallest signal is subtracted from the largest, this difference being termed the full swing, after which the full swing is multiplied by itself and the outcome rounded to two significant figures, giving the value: 1.3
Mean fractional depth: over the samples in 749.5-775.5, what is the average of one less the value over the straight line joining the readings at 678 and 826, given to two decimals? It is -0.20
